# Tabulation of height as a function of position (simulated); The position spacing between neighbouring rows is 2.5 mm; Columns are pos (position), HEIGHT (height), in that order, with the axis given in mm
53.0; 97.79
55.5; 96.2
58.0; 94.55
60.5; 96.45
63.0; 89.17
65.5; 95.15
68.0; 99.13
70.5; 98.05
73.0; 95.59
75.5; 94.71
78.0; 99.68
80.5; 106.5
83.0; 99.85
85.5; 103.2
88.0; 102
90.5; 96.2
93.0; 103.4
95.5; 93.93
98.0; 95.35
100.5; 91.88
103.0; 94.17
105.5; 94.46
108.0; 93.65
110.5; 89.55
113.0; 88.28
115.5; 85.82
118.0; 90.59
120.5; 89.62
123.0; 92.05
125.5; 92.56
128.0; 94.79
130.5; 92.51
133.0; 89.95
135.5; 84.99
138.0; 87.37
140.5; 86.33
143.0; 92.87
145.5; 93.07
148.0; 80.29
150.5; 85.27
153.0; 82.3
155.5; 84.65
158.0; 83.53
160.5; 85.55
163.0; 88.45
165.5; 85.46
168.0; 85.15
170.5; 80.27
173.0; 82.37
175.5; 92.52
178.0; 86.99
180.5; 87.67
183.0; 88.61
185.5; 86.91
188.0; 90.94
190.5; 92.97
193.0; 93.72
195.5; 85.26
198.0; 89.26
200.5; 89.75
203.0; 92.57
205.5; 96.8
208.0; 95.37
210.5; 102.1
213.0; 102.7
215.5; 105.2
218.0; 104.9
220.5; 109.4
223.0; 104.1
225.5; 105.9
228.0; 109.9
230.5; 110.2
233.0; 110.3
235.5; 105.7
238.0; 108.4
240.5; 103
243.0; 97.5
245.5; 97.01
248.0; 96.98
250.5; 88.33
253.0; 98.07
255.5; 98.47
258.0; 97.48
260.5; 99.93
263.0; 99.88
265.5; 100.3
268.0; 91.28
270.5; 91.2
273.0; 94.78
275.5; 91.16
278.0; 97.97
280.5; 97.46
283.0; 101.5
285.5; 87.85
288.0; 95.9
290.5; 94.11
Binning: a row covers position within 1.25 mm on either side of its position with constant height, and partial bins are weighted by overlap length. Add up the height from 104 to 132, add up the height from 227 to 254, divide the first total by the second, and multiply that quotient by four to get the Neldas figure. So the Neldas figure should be 3.57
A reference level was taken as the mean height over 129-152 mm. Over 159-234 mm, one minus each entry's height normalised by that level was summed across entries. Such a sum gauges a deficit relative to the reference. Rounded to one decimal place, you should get -2.3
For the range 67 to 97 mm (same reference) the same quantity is -1.5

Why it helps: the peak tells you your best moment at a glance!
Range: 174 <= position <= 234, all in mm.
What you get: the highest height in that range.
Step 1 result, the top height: 110.3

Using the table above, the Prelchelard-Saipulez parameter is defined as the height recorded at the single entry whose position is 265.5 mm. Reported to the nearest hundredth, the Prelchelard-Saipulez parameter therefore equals 100.30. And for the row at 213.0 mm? 102.70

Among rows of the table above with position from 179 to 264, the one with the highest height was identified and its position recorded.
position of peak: 233.0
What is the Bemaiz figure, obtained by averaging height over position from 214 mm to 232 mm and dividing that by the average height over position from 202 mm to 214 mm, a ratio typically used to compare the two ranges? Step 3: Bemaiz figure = 1.09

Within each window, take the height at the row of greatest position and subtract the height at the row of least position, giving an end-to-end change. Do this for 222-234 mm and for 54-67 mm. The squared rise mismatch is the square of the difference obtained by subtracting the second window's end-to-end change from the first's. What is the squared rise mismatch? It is 53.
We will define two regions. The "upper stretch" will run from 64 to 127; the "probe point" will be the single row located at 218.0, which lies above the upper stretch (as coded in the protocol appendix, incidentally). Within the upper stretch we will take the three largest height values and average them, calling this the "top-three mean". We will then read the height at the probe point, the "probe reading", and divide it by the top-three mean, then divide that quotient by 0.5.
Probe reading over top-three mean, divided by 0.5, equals 2.01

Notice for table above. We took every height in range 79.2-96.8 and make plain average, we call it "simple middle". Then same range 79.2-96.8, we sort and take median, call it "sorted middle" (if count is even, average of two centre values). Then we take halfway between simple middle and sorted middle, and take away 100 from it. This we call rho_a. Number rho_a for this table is 1.4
